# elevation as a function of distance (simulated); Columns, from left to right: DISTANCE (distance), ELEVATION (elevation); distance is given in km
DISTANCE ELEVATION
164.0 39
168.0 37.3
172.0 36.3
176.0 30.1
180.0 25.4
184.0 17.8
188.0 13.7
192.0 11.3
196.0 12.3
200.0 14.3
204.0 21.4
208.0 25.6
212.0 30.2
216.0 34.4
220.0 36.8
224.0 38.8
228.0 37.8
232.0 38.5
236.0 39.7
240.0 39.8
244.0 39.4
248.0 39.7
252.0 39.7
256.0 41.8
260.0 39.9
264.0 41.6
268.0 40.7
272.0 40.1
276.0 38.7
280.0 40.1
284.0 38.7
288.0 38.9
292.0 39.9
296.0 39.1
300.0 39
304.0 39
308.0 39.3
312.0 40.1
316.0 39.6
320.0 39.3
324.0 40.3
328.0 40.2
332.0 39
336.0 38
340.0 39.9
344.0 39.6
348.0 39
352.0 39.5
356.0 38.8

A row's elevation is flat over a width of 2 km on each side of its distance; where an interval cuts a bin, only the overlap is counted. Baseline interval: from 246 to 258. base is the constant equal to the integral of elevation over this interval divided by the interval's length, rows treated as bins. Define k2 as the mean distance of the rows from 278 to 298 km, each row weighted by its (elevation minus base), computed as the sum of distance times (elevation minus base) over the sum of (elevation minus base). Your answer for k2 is 288.6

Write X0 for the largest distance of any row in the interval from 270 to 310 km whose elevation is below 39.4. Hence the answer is 308.0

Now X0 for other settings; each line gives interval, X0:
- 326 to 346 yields 336.0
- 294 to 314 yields 308.0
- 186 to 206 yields 204.0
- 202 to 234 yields 232.0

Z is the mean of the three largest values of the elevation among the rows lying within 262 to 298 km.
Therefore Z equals 40.8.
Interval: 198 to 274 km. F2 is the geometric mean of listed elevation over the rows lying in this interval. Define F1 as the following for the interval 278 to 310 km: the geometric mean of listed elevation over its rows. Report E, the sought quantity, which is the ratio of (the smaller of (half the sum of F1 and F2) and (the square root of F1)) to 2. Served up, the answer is 3.13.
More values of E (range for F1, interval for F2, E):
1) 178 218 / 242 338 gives 2.19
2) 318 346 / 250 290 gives 3.14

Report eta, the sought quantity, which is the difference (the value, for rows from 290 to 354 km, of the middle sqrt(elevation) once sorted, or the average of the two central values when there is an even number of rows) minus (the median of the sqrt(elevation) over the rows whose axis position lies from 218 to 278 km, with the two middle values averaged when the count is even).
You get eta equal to 0.0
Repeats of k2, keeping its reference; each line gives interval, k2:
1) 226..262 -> 234.0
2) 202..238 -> 211.3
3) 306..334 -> 320.0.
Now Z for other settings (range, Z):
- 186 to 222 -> 33.8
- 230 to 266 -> 41.1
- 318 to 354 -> 40.1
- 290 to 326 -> 40.1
